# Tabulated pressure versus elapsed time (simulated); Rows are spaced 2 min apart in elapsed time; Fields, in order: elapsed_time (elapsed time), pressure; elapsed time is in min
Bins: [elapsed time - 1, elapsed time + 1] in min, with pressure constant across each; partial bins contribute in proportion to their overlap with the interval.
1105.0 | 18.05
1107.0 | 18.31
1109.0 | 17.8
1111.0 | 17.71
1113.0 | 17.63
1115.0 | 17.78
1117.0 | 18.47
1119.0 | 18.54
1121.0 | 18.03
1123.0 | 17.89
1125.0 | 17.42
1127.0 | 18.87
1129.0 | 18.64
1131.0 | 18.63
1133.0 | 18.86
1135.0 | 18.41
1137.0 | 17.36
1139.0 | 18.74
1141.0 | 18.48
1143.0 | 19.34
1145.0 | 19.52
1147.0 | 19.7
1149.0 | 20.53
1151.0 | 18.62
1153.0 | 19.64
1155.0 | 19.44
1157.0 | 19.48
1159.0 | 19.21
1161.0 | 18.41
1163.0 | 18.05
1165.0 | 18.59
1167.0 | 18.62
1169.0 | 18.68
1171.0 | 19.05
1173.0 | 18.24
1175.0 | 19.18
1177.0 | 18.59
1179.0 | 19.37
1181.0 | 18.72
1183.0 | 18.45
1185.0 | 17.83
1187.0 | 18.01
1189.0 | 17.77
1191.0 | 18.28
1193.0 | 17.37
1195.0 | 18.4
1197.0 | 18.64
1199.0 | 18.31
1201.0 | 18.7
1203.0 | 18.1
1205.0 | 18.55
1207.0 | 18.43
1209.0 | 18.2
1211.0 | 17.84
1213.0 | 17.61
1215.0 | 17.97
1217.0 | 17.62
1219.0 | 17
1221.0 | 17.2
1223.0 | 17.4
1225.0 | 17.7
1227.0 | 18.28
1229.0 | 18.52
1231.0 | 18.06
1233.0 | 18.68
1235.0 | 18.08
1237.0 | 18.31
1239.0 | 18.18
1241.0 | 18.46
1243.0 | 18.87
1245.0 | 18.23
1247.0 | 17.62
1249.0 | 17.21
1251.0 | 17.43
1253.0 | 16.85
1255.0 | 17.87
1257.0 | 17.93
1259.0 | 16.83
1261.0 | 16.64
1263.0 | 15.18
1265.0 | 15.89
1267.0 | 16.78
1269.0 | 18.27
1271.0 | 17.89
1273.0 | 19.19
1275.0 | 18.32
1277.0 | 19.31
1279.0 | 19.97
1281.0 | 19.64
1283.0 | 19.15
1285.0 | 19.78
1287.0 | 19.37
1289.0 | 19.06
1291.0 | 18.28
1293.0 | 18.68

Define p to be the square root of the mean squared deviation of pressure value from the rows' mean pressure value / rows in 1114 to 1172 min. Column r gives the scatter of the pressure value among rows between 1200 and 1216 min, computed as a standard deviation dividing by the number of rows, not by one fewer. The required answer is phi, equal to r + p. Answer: 1.0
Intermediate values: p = 0.7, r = 0.35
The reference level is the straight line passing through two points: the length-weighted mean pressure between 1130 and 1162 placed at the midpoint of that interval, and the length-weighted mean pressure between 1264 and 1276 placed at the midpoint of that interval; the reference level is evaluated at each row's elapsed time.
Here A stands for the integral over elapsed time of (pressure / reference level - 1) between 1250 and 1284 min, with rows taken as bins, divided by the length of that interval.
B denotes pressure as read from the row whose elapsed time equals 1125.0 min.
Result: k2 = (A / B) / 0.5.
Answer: 0.0005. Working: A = 0.005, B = 17.42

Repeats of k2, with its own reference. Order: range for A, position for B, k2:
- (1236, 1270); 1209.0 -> -0.0028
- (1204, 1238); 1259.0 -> -0.0017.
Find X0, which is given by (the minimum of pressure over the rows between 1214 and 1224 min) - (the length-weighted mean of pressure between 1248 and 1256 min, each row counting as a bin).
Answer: -0.3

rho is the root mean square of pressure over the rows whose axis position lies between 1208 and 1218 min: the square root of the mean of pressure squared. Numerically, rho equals 17.8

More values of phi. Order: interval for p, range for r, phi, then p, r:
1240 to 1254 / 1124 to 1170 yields 1.4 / 0.7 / 0.71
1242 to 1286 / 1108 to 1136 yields 1.7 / 1.3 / 0.47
